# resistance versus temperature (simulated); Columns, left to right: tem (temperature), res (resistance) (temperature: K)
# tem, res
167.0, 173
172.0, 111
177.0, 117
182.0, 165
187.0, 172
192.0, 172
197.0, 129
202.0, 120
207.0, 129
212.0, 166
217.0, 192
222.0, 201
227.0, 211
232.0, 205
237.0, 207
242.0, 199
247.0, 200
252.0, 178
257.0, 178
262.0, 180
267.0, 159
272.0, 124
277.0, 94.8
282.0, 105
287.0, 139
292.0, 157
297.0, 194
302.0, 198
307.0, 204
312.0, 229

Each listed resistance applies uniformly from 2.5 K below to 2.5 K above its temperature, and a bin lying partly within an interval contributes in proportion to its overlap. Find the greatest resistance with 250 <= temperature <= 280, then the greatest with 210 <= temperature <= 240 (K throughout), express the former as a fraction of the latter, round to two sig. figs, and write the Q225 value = 0.85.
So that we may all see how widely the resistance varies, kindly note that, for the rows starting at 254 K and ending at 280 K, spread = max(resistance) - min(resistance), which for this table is 85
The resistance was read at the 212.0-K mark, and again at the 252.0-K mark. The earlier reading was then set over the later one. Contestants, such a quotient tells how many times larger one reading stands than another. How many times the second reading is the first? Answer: 0.93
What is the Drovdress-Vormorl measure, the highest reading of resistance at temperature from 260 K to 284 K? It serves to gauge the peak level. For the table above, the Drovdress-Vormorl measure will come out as 180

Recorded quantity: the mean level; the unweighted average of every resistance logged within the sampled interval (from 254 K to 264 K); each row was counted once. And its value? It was 179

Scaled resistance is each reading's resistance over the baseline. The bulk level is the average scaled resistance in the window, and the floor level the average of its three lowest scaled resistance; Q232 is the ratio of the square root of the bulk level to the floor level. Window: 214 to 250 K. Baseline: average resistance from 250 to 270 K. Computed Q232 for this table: 0.95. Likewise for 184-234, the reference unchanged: 1.36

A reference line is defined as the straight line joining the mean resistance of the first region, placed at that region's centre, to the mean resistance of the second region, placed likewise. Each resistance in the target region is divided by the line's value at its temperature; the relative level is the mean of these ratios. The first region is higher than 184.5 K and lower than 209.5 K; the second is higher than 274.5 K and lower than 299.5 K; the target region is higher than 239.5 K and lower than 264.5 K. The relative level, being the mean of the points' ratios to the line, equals 1.33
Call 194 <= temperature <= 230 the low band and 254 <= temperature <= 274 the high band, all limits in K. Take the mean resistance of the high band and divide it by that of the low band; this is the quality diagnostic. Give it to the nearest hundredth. 0.98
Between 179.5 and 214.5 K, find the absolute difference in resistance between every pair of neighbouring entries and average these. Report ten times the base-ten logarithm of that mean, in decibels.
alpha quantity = 12.4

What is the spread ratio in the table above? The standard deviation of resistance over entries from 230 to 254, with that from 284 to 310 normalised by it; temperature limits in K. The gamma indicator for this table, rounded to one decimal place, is 2.5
